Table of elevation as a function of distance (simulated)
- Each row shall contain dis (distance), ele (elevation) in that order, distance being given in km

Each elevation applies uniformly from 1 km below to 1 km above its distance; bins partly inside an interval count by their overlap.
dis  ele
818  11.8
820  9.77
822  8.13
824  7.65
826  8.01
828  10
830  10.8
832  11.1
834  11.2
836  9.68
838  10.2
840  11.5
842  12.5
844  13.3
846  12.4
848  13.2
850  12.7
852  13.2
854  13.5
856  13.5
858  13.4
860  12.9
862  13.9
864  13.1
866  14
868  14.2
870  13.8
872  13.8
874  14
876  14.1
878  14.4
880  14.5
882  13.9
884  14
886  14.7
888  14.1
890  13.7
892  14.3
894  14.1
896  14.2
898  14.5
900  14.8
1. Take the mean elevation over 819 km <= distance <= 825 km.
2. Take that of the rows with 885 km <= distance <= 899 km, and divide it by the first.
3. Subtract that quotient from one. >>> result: -0.7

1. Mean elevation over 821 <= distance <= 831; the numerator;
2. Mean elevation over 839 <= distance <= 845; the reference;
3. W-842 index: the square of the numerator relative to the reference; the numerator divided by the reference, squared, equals 0.51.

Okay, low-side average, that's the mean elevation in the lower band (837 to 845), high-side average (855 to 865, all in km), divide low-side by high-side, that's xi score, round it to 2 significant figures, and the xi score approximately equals 0.89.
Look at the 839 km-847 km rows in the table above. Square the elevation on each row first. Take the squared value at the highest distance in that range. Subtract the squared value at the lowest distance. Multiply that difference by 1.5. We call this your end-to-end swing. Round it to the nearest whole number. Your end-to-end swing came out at 32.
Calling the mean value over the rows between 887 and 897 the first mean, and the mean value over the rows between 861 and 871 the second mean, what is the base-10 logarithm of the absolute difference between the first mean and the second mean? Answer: -0.6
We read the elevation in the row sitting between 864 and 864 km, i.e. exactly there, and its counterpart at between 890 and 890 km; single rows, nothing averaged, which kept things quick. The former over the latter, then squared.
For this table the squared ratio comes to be 0.91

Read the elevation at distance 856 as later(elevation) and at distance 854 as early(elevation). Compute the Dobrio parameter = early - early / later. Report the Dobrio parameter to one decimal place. 12.5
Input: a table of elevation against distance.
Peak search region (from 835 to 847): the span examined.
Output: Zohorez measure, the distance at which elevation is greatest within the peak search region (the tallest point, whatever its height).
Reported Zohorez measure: 844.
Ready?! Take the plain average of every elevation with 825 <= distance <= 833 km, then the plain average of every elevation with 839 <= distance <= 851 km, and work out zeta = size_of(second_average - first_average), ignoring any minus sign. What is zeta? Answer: 2.6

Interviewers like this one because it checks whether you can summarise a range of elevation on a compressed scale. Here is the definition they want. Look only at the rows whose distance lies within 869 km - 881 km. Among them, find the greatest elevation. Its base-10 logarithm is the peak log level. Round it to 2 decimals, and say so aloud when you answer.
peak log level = 1.16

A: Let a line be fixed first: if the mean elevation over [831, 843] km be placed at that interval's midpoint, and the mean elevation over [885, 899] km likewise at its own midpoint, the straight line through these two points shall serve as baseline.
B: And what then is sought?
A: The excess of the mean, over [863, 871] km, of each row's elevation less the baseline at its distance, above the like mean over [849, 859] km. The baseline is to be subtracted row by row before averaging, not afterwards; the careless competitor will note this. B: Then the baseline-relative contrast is -0.24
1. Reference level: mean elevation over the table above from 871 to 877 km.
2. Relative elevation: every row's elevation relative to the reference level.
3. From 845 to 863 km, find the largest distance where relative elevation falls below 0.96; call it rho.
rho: 860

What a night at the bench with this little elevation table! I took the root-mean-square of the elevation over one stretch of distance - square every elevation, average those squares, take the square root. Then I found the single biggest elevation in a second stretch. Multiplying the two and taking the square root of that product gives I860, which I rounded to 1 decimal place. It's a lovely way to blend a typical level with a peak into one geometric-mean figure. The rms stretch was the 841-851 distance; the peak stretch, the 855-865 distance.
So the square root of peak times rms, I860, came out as 13.4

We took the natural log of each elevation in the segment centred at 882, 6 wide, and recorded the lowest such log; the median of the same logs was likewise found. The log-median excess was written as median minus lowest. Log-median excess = 0.0072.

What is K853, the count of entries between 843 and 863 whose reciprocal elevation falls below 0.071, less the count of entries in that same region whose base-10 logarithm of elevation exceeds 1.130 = -3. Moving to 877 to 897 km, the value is -3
